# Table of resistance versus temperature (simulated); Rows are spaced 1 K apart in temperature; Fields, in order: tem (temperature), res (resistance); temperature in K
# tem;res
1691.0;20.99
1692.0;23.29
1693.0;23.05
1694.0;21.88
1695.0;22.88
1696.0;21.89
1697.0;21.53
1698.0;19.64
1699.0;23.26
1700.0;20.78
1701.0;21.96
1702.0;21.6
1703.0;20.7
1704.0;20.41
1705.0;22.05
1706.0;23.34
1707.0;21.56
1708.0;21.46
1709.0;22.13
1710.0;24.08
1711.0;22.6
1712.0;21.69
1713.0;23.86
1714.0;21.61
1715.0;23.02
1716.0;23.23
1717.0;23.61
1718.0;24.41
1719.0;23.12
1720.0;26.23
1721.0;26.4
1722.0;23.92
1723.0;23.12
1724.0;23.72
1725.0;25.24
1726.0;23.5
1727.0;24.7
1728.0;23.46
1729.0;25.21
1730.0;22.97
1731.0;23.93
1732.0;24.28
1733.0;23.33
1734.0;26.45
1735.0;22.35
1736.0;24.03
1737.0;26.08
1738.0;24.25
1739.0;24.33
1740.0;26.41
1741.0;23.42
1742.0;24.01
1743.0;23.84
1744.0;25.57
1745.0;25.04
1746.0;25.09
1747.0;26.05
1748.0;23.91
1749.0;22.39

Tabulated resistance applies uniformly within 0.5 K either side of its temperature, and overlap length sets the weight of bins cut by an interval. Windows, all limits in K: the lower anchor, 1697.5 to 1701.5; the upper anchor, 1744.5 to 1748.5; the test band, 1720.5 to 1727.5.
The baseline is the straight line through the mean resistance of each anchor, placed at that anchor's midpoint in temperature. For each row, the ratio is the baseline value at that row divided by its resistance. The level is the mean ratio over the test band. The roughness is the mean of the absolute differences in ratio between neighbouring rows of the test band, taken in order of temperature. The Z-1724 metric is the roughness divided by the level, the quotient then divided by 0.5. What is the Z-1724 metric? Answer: 0.113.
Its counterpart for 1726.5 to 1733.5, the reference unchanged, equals 0.104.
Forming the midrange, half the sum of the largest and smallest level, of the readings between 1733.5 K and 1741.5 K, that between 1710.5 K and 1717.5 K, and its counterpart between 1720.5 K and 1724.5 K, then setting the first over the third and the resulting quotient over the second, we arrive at 0.0433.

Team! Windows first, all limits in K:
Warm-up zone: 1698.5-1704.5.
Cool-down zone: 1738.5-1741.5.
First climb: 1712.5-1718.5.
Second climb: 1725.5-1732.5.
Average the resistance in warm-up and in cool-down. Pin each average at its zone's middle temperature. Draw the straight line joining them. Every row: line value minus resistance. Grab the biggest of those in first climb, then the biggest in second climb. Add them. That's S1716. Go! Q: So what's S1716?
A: 1.8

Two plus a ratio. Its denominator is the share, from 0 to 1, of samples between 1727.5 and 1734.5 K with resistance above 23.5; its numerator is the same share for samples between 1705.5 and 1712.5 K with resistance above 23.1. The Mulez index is 2.5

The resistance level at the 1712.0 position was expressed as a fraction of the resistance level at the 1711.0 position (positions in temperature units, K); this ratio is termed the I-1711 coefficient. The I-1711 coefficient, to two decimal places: 0.96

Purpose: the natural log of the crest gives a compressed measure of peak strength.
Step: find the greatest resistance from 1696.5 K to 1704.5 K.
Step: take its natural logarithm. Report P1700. 3.15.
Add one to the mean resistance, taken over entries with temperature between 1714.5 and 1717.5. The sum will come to 24.3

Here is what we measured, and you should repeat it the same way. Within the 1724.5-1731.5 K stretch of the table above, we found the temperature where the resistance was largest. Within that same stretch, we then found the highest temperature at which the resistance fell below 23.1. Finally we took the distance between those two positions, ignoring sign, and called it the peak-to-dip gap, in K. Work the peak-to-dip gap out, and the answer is 5 K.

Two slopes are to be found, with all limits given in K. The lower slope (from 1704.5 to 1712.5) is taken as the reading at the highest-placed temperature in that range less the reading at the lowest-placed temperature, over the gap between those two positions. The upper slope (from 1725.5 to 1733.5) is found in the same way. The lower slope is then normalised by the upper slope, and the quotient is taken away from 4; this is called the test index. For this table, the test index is 1.9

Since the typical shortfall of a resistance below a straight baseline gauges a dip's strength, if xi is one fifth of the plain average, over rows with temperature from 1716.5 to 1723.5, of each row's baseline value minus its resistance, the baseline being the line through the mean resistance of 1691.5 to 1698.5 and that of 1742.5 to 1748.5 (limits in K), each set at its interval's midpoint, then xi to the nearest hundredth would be -0.19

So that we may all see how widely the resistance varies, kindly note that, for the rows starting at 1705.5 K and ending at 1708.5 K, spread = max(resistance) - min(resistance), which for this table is 1.9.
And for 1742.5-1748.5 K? 2.2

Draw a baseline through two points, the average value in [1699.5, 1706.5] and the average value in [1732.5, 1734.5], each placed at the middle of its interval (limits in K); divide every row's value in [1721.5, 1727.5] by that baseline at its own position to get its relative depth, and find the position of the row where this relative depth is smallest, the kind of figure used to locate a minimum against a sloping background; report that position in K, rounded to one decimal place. 1723.0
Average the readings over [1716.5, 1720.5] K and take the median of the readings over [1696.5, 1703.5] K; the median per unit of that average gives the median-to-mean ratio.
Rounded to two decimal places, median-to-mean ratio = 0.88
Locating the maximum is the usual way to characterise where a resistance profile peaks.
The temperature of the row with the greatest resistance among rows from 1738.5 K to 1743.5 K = 1740.0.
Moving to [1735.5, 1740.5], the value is 1740.0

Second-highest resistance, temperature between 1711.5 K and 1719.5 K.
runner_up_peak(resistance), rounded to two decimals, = 23.86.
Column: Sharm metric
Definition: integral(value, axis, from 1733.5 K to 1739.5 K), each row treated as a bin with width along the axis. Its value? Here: 147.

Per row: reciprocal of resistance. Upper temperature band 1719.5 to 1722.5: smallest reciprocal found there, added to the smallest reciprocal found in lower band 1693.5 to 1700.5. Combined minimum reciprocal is 0.0809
